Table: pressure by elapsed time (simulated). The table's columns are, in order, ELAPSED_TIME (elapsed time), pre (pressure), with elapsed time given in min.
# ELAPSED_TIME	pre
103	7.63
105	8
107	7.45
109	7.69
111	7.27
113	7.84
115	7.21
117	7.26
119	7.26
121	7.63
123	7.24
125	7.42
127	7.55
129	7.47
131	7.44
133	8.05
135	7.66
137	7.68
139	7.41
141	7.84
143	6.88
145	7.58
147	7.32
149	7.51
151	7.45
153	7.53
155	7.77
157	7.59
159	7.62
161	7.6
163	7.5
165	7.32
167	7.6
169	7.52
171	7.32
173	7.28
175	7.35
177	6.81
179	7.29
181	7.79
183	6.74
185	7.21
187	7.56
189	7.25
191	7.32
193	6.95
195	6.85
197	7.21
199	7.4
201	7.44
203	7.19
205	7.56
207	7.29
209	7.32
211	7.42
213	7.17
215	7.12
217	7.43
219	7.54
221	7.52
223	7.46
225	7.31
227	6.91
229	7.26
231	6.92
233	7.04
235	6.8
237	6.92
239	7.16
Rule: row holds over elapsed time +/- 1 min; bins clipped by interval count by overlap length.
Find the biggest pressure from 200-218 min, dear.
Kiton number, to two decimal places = 7.56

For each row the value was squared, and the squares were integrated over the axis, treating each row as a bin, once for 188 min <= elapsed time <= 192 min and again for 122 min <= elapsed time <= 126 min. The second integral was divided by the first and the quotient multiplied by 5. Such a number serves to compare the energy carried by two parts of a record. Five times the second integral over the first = 5.06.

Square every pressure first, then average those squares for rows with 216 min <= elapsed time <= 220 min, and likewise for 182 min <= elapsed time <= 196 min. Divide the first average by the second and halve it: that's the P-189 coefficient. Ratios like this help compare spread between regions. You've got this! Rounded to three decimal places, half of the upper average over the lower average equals 0.551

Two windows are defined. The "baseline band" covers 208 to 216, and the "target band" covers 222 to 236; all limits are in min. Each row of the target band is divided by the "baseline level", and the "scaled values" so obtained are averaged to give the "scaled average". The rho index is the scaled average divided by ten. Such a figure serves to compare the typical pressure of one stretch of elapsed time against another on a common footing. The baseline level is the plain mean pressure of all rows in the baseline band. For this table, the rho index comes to 0.098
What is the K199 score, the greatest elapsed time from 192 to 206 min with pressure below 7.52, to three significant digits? 203 min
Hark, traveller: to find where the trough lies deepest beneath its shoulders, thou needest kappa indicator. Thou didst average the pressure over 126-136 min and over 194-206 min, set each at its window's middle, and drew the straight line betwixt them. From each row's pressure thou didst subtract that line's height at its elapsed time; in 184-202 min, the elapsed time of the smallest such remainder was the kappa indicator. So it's 195 min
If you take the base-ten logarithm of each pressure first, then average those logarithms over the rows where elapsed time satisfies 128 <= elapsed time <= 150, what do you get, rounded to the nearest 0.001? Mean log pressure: 0.877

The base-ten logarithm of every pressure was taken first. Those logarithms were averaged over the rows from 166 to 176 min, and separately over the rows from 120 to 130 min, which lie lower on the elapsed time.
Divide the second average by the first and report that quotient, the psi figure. 1.00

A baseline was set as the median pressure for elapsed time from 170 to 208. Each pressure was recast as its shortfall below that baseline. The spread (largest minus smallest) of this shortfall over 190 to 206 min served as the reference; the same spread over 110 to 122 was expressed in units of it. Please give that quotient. 0.89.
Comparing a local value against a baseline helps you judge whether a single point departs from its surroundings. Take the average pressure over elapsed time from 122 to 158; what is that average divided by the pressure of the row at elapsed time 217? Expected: 1.01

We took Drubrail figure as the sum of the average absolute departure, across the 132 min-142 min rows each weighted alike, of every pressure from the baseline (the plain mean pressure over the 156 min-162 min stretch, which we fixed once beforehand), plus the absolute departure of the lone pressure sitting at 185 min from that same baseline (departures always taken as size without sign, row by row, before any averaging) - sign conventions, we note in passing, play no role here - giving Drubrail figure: 0.60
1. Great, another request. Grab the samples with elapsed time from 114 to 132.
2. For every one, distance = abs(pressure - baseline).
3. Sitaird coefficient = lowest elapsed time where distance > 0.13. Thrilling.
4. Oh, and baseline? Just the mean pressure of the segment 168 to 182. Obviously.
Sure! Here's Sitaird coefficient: 121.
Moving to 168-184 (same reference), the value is 169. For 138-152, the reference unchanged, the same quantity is 141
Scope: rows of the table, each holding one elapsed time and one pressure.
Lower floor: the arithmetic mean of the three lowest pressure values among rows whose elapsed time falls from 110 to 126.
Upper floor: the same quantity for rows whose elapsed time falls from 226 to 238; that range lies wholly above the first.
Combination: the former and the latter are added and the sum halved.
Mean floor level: 7.06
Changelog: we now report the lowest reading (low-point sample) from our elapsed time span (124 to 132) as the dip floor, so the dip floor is 7.42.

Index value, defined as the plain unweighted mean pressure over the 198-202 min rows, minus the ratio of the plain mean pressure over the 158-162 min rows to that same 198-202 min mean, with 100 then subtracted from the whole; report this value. -93.6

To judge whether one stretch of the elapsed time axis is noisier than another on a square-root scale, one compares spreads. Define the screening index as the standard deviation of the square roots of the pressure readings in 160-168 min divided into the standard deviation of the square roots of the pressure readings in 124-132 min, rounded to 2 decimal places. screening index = 0.43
